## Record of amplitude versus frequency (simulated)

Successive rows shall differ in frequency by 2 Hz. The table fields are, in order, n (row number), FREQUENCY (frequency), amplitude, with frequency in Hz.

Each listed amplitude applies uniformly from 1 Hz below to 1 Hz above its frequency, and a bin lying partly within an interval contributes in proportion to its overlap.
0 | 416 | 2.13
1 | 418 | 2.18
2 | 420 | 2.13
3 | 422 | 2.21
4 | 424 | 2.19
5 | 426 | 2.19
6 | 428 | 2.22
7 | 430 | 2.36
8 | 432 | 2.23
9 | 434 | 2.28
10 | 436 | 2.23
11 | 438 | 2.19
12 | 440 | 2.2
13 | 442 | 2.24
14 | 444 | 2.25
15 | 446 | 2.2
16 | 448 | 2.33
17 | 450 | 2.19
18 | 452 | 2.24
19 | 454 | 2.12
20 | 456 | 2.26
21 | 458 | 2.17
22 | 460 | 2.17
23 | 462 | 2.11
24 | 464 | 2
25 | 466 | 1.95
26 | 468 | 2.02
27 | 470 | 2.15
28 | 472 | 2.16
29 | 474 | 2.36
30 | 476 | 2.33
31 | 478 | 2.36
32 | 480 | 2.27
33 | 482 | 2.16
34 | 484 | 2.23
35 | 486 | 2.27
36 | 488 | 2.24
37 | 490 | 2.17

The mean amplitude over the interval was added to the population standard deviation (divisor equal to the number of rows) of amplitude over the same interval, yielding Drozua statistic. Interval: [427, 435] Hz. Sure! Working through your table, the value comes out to 2.33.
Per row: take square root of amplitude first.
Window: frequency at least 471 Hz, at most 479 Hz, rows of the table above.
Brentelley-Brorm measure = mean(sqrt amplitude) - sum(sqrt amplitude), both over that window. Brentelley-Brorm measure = -4.55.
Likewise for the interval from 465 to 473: -4.32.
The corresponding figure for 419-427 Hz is -4.43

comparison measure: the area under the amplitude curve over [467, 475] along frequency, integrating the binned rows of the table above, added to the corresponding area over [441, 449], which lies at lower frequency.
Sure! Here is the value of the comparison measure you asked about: 35.4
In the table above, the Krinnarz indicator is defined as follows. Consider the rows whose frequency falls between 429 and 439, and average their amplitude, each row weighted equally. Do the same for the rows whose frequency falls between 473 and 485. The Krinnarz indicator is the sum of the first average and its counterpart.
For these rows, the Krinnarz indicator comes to 4.54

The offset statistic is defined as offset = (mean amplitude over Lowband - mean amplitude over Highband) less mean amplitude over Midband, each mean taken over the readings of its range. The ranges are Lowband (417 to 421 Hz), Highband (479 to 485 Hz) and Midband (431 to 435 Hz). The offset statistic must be -2.32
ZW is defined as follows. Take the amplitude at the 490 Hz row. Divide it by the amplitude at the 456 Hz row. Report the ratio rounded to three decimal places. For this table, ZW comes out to 0.960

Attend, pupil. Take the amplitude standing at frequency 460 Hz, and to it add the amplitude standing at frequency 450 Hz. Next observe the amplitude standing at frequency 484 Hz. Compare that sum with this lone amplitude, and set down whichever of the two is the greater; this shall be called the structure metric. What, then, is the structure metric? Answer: 4.36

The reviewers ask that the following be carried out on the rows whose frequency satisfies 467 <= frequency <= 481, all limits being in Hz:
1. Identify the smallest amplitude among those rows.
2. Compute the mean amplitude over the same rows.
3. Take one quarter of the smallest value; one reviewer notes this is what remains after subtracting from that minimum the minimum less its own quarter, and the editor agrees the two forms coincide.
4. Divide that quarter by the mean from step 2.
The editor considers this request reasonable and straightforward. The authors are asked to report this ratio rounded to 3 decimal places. 0.226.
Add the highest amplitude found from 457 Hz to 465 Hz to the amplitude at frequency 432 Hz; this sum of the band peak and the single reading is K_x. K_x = 4.40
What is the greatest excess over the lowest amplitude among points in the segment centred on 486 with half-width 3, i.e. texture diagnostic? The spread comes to 0.04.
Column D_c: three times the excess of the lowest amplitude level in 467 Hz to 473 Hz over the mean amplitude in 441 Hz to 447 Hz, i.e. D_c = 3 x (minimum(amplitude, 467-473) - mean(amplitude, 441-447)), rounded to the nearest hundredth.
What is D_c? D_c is -0.63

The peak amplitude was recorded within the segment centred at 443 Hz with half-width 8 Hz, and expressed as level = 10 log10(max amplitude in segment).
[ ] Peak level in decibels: 3.67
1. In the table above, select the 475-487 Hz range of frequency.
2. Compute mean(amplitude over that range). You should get 2.27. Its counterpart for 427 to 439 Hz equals 2.25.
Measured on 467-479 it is 2.23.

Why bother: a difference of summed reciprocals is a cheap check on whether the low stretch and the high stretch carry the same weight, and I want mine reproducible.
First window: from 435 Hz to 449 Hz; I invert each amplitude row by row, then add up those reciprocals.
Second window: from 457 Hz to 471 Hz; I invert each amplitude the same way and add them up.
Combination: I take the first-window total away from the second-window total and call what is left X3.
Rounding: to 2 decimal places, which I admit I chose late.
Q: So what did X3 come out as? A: 0.23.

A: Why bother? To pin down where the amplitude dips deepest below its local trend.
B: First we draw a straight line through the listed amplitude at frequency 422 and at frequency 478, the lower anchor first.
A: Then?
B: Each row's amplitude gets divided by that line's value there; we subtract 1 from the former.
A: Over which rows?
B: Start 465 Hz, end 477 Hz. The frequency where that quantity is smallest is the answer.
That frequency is 466 Hz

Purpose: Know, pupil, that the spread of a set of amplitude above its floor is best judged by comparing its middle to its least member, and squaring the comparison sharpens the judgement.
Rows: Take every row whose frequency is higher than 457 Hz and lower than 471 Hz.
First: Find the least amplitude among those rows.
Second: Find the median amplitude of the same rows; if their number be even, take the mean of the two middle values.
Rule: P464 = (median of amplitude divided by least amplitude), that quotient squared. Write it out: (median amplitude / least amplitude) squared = 1.17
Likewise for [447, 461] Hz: 1.07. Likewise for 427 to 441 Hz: 1.04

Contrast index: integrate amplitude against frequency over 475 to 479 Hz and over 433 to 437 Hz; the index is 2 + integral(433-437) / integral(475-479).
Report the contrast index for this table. 2.96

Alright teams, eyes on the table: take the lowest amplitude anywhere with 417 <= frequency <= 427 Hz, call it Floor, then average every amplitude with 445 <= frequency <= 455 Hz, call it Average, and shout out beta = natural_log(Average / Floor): 0.040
